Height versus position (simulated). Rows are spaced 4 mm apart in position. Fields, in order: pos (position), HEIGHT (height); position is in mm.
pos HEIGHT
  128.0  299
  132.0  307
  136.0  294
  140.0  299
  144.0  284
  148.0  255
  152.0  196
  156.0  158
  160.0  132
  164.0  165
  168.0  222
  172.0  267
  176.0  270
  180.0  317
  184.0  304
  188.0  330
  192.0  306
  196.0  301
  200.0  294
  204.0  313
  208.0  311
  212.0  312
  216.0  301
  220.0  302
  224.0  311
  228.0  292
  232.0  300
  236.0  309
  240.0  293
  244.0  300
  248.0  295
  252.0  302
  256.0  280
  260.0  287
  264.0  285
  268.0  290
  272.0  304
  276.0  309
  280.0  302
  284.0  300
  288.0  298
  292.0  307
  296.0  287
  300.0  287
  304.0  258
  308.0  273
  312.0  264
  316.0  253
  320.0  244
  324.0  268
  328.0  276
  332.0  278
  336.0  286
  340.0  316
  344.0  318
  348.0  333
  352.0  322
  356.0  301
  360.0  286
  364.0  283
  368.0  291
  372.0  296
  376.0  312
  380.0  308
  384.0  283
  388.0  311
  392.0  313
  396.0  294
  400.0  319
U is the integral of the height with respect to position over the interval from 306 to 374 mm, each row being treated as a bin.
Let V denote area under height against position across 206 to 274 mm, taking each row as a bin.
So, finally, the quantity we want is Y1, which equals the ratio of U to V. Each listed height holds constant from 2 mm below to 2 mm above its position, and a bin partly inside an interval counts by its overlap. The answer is 0.96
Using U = 19552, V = 20296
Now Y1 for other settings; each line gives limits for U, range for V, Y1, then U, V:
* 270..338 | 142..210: 1.08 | 19176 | 17700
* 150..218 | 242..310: 0.91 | 17996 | 19856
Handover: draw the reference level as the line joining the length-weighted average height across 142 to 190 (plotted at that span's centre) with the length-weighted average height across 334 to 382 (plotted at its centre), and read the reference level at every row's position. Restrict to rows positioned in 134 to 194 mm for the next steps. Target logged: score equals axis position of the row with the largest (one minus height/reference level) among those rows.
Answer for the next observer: 160.0 mm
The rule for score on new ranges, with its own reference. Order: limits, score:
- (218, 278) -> 256.0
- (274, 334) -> 320.0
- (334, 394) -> 384.0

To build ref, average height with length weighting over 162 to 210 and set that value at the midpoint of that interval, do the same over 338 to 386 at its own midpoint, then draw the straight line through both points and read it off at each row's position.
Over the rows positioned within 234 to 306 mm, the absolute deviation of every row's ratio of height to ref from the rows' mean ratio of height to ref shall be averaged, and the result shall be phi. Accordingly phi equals 0.03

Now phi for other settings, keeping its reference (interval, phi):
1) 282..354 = 0.07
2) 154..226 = 0.16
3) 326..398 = 0.05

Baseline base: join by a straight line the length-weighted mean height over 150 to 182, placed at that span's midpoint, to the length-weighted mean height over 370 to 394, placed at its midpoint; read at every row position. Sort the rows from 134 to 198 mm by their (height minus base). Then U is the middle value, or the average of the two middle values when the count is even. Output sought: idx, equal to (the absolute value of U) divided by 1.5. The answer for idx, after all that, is 41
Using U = 61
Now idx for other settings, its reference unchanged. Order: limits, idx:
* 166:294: 34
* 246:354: 20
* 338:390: 3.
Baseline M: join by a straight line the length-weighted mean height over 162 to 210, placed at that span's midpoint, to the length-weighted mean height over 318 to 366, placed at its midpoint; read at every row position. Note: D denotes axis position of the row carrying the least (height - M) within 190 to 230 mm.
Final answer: 228.0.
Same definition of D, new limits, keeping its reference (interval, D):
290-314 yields 304.0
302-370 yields 320.0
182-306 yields 304.0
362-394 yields 384.0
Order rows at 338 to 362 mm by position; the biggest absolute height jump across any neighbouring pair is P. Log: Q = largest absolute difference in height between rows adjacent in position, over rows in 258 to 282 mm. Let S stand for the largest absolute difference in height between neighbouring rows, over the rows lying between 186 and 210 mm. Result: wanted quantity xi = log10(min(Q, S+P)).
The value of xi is 1.15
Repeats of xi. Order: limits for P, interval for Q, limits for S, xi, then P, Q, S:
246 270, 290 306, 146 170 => 1.46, 22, 29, 59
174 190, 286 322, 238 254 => 1.46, 47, 29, 7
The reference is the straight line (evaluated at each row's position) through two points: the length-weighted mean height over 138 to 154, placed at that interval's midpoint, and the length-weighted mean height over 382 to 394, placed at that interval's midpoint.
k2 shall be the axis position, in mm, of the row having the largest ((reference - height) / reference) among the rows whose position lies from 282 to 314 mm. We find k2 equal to 304.0 mm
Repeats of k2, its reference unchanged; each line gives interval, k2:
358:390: 384.0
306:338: 320.0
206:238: 228.0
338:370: 364.0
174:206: 176.0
